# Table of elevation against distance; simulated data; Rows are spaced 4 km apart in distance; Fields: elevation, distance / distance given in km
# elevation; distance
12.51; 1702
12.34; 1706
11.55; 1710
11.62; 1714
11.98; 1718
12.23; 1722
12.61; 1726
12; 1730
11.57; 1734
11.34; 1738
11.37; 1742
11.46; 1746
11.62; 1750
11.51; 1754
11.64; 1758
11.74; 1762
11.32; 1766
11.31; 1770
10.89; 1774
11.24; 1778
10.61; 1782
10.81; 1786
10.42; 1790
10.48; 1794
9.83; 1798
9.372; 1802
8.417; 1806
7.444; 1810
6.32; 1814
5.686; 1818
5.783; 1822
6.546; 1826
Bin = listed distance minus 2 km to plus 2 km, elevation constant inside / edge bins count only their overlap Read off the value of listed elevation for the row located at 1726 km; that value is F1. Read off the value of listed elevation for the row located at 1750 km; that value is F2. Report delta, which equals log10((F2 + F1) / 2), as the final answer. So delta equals 1.08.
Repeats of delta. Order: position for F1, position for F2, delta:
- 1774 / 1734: 1.05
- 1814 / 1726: 0.98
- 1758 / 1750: 1.07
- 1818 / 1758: 0.94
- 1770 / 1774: 1.05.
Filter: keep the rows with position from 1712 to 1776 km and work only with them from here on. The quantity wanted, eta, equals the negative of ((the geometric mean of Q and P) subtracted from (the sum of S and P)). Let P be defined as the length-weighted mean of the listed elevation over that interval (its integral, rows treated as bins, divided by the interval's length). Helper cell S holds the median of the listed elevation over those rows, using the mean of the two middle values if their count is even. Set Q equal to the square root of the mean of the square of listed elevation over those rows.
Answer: -11.59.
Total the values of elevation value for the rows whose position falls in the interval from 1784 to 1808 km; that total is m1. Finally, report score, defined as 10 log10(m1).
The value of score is 17.7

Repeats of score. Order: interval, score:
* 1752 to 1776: 18.4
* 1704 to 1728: 18.6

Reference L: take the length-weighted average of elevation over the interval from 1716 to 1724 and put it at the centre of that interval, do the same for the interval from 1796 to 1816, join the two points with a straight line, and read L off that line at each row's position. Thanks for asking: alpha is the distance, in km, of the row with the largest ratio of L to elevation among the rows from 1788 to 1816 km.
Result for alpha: 1814 km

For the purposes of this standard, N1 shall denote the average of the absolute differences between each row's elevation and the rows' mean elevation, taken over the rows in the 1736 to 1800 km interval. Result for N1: 0.44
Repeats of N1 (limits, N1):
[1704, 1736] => 0.31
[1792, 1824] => 1.61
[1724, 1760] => 0.28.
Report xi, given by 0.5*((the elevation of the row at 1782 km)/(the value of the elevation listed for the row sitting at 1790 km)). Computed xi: 0.51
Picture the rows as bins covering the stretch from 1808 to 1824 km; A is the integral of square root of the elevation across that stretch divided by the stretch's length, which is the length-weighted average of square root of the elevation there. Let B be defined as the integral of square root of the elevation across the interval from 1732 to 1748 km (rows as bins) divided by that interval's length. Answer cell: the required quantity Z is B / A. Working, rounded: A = 2.5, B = 3.38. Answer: 1.35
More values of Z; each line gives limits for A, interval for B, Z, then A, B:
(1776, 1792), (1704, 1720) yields 1.05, 3.3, 3.45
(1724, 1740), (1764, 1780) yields 0.97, 3.4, 3.35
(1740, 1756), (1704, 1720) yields 1.02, 3.4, 3.45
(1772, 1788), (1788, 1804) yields 0.96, 3.3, 3.17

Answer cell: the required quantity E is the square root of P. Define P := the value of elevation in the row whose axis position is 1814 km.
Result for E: 2.51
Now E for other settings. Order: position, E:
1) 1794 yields 3.24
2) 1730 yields 3.46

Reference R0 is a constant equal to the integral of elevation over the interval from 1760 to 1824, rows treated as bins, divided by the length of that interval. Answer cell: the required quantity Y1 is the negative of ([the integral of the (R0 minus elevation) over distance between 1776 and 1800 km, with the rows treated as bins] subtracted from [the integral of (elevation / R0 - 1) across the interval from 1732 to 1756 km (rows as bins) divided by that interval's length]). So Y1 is -26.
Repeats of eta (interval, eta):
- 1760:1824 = -10.34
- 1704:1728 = -12.10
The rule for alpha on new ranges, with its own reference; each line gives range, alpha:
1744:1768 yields 1746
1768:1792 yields 1774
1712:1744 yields 1714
